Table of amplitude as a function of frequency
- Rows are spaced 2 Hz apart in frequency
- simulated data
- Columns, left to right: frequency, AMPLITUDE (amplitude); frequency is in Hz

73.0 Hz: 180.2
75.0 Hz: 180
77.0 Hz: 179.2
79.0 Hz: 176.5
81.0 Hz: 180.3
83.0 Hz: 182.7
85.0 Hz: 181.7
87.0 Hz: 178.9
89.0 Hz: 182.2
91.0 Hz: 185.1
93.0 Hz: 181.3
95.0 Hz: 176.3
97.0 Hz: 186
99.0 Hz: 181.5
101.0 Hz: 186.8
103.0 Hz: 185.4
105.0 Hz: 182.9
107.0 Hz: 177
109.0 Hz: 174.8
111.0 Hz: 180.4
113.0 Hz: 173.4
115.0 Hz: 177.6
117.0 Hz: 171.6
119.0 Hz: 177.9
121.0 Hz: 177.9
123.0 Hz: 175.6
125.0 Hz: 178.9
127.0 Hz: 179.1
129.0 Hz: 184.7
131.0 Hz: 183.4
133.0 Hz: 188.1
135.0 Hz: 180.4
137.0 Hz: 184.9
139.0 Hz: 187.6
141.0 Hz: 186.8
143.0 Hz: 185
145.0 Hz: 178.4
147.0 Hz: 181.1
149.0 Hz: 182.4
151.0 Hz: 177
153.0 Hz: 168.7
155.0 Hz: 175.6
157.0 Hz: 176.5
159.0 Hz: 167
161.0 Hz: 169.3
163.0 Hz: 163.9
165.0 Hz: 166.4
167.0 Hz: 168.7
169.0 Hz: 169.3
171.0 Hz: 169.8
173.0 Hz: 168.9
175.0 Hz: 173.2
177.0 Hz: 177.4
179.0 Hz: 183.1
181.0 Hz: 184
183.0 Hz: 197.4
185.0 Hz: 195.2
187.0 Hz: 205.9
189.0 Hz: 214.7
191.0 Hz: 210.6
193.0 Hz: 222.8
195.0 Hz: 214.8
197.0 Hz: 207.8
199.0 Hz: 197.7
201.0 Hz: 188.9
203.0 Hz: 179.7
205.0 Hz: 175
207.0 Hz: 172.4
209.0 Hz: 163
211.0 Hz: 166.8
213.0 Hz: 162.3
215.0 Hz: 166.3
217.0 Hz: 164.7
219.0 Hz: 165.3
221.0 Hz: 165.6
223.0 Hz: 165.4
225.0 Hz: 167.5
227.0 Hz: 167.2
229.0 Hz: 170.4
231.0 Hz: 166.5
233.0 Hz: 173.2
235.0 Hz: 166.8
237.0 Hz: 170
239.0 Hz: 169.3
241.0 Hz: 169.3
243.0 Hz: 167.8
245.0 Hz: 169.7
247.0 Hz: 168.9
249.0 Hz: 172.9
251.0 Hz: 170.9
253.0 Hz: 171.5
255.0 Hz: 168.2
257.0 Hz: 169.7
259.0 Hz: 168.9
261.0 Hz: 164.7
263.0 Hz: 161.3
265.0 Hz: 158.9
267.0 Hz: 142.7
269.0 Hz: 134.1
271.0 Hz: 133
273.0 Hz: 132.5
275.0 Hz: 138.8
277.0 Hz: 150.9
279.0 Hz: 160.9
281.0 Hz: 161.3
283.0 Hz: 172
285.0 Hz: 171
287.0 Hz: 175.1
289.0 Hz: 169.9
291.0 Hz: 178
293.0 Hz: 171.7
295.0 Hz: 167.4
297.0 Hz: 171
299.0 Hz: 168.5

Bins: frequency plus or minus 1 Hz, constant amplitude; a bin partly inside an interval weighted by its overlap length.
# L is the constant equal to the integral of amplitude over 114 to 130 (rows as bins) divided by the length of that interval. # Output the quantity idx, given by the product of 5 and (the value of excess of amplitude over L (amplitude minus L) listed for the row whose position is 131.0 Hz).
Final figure 27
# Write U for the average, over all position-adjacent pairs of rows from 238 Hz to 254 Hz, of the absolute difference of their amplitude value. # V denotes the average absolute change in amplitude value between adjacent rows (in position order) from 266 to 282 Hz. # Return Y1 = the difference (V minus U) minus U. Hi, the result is 2.5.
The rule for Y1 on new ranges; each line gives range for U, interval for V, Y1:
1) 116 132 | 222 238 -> -1.7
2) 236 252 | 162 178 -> -0.9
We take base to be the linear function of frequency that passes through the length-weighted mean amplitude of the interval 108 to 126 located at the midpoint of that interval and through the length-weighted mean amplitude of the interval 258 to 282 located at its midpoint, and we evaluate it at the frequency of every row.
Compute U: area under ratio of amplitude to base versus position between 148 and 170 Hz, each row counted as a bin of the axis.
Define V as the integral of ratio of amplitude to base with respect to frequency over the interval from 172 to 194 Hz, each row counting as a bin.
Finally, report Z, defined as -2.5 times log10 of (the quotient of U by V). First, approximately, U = 22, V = 25.8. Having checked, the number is 0.16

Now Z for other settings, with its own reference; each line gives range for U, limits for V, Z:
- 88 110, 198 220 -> 0.06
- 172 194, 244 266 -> -0.08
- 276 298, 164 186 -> -0.07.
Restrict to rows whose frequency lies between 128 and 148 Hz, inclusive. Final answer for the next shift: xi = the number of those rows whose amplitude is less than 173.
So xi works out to 0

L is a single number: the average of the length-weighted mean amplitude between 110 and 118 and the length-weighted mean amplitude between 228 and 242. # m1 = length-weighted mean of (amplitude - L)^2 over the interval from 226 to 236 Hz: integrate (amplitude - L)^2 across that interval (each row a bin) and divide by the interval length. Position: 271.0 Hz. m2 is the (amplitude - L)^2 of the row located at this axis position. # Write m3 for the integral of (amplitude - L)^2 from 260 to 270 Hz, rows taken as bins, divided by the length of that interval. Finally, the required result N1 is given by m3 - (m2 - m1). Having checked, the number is -995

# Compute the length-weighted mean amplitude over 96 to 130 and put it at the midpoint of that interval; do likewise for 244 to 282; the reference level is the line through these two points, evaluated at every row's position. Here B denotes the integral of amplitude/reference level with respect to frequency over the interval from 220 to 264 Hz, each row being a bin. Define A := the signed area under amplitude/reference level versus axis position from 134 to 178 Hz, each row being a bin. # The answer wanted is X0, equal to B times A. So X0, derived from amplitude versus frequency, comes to 2051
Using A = 44.5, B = 46.1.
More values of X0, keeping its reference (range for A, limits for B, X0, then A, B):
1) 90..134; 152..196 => 2094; 44.2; 47.4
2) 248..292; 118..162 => 2021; 45.0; 44.9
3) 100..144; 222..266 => 2058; 44.7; 46.1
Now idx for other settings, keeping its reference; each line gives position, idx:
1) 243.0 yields -51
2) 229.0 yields -38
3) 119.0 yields 0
